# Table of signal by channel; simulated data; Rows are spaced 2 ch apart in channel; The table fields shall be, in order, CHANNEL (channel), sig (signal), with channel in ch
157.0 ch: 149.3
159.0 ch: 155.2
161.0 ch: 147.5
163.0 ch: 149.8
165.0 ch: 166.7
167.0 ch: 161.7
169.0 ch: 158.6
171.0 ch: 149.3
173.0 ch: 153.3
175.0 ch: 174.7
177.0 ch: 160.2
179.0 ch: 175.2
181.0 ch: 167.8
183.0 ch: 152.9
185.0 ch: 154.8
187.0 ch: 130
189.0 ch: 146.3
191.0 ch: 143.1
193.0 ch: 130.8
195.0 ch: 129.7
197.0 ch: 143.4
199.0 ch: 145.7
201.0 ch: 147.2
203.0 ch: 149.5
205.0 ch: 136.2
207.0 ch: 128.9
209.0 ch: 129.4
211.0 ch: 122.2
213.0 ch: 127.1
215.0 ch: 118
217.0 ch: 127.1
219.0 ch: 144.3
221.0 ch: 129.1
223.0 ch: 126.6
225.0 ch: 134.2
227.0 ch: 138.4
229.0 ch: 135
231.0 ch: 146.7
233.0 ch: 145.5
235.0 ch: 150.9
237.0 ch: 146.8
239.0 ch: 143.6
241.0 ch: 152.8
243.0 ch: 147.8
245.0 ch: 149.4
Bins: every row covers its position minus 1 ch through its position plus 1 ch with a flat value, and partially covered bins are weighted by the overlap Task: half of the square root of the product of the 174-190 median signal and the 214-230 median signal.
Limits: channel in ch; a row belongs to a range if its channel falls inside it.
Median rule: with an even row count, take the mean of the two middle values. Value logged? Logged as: 72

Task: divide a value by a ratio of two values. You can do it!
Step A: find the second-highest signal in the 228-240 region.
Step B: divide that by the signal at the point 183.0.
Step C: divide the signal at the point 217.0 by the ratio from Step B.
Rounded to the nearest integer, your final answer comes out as 132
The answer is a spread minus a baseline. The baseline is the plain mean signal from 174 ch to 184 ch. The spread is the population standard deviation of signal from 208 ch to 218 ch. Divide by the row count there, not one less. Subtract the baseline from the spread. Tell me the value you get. -162.0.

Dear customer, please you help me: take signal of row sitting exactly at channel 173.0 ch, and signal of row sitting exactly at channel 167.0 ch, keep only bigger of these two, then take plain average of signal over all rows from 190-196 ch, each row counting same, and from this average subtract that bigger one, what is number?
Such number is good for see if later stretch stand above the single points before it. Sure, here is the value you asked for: -27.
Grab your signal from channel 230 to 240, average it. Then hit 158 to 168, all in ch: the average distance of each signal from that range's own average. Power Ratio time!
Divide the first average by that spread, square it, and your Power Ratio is 523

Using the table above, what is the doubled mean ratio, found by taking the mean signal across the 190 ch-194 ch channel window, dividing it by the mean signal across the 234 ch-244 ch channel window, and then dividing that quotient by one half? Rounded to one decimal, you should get 1.8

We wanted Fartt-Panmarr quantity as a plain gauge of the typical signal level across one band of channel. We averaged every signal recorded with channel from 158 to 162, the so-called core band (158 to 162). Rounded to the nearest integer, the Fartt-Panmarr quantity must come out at 151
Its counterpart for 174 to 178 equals 167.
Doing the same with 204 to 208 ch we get 133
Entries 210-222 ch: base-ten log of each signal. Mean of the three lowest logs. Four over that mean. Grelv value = 1.916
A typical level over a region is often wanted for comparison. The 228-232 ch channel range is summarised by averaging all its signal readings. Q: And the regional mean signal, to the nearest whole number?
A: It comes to 141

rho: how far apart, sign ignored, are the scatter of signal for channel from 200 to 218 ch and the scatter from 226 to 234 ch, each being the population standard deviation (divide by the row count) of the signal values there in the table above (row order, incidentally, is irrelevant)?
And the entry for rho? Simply 5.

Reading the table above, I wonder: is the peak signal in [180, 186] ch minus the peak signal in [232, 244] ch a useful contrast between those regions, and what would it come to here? 15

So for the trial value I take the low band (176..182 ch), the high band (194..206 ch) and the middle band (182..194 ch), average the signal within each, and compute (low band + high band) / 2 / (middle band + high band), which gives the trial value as 0.54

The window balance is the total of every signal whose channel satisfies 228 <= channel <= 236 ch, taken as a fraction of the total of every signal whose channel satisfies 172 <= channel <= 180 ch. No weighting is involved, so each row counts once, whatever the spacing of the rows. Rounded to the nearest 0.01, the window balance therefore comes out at 0.87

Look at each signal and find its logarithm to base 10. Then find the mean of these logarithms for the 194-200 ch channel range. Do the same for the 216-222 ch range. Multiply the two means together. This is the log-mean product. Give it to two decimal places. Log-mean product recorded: 4.56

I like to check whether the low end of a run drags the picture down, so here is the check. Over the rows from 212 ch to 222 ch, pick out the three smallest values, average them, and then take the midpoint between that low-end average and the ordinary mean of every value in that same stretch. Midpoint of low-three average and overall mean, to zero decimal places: 127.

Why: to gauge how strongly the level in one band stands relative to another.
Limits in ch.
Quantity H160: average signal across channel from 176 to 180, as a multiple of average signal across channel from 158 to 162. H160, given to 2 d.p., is 1.11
